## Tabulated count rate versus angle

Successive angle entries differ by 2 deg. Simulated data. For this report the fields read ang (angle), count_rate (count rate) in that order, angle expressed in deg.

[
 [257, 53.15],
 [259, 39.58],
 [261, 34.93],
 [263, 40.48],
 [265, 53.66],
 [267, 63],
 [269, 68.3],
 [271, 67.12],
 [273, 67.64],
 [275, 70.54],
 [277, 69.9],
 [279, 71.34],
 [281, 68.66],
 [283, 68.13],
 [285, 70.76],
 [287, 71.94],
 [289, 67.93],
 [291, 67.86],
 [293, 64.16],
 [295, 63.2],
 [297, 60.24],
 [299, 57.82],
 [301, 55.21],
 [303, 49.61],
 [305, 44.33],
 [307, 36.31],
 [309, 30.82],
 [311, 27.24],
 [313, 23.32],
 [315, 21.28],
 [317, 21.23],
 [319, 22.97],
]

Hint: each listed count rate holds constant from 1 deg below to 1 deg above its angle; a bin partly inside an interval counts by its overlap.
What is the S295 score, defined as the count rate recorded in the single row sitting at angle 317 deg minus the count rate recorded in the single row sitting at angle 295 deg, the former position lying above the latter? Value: -42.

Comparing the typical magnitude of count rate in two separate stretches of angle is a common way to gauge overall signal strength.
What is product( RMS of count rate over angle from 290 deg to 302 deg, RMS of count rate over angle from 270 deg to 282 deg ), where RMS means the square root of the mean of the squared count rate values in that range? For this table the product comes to 4261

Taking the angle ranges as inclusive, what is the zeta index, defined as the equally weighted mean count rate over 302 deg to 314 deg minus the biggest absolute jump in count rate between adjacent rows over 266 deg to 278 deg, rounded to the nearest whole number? 30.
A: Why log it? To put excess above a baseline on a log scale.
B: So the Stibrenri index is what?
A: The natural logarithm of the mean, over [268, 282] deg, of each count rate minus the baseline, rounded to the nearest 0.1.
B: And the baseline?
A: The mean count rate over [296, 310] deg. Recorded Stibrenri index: 3.1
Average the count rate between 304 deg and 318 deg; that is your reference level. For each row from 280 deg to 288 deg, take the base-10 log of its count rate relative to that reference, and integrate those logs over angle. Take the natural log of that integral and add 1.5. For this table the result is 2.6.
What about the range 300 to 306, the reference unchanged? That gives 1.8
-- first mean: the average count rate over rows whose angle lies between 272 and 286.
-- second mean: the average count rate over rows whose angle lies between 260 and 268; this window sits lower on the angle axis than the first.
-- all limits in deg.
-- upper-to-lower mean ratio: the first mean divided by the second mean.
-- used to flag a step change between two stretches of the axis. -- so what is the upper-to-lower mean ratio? 1.4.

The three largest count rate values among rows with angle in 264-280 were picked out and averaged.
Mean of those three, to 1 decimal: 70.6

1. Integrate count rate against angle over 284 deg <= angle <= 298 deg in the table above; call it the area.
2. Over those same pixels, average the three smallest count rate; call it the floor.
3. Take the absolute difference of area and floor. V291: 870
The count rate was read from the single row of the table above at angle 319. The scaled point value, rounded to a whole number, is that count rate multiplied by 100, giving 2297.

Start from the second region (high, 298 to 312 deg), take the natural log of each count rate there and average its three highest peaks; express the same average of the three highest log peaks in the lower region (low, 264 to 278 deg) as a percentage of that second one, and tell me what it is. 106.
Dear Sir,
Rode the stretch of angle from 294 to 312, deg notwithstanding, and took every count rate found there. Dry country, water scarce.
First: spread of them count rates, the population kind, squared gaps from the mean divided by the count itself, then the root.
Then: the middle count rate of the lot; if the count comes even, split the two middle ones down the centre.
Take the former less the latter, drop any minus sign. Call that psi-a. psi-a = 37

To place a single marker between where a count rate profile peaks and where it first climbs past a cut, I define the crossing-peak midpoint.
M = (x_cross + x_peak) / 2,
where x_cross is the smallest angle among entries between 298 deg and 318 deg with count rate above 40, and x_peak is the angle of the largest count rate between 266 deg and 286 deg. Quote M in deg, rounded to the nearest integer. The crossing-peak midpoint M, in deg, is 289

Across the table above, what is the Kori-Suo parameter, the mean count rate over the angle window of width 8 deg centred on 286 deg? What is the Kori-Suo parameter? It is 70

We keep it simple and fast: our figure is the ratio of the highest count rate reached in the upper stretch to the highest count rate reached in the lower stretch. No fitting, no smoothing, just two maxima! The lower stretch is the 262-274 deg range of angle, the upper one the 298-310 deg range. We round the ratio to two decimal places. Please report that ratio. 0.85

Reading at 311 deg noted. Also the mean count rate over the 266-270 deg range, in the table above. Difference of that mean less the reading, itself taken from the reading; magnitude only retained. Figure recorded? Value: 11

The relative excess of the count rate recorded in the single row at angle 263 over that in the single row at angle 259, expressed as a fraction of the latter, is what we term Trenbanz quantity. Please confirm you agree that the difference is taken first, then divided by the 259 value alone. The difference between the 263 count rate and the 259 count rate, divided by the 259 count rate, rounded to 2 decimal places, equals 0.02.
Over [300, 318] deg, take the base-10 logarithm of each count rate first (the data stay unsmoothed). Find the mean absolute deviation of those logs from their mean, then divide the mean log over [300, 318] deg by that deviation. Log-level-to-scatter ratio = 11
